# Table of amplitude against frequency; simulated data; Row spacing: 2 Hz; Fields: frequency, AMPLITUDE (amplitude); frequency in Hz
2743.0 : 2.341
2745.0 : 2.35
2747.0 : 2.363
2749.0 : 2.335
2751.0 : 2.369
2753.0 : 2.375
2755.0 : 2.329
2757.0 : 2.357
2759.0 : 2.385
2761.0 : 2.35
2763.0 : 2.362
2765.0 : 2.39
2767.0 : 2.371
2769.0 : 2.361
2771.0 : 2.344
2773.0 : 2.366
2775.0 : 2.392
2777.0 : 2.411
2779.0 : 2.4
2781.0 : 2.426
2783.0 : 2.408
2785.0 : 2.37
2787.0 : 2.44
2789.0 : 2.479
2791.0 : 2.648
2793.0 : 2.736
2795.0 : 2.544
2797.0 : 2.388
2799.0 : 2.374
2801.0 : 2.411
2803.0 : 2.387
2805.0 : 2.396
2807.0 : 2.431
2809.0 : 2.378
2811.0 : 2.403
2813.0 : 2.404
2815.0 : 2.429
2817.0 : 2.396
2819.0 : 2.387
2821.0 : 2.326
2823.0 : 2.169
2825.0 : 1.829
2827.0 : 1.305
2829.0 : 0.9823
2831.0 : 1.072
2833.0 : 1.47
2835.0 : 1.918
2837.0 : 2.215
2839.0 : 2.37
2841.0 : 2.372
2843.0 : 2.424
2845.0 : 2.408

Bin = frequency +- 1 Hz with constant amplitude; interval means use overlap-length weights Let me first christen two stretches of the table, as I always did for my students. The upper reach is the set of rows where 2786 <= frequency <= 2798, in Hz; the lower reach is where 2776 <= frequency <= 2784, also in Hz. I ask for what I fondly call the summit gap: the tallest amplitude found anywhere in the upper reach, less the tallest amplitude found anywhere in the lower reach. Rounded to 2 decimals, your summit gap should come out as 0.31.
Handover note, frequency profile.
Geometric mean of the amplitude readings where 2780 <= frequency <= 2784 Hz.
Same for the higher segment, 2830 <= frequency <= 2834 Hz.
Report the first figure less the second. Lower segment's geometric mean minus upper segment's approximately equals 1.16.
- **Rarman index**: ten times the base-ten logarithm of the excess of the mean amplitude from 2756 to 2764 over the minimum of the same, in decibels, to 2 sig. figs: -19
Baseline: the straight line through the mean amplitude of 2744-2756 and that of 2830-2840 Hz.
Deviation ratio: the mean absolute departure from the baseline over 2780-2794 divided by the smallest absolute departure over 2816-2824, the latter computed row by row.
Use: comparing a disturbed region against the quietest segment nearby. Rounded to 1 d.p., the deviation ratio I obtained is 1.4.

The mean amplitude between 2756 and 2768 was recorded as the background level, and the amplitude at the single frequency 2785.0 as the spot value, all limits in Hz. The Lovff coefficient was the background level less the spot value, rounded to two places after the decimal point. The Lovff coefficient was 0.00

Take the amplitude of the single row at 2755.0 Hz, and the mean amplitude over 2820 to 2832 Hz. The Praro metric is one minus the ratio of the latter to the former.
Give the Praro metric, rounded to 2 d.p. 0.31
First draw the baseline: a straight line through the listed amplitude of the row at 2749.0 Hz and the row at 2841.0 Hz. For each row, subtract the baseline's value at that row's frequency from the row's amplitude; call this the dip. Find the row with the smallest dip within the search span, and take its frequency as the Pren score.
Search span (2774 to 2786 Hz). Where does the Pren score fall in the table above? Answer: 2785.0 Hz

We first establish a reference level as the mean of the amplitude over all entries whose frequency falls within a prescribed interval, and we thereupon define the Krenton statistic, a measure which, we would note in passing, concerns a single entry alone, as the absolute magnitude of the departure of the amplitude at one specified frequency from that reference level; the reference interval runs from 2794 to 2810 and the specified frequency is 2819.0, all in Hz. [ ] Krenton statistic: 0.03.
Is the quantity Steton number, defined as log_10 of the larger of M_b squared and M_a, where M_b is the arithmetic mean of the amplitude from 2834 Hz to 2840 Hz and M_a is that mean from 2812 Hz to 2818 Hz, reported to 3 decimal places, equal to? 0.672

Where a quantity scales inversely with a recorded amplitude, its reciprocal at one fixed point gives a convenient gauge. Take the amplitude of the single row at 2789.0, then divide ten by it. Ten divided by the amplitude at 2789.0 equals 4.03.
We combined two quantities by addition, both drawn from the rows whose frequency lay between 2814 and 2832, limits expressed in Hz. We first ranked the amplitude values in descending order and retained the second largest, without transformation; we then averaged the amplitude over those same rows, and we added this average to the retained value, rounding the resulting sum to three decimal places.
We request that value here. 4.273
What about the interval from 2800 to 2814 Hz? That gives 4.812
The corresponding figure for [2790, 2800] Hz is 5.186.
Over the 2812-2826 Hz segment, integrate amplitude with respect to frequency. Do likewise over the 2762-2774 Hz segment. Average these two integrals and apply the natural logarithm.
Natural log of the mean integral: 3.41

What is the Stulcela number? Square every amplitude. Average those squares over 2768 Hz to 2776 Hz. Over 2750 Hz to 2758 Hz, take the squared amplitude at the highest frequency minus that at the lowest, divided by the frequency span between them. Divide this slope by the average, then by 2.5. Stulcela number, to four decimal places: -0.0007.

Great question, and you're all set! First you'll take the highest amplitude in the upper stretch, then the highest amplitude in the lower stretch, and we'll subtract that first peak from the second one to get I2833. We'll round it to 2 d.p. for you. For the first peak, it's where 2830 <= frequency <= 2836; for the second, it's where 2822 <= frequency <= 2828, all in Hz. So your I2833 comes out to 0.25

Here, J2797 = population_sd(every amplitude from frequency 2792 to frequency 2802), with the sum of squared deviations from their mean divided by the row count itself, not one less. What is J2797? 0.14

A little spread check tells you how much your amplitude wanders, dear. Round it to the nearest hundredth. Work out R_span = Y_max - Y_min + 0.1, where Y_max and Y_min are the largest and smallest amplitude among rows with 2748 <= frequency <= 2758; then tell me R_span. 0.15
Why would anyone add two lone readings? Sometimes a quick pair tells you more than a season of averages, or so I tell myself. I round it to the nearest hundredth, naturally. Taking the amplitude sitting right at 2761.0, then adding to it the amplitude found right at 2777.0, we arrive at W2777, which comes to 4.76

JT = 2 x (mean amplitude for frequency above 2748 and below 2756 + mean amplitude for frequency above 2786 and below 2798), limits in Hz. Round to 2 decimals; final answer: 9.78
